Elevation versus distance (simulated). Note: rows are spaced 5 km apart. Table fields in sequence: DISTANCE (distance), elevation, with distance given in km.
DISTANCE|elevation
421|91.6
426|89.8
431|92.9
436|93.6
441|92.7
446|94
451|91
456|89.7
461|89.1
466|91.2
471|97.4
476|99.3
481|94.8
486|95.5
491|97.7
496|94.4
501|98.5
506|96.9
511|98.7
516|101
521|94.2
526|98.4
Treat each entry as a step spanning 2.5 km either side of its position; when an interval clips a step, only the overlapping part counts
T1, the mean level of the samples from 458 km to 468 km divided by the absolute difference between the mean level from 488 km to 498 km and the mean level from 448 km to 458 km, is 16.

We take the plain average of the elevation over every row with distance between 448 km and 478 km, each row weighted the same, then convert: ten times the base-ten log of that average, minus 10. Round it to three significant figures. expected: 9.68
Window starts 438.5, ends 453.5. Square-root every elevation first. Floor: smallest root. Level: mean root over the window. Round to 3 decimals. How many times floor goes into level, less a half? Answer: 0.509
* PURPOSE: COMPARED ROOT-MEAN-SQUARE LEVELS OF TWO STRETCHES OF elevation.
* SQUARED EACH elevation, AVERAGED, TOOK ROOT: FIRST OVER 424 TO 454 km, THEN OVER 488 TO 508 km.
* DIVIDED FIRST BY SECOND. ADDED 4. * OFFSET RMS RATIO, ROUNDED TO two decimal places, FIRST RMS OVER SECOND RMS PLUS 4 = 4.95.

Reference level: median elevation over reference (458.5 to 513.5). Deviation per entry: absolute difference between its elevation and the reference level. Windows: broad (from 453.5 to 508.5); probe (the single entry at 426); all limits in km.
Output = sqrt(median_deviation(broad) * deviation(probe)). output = 3.9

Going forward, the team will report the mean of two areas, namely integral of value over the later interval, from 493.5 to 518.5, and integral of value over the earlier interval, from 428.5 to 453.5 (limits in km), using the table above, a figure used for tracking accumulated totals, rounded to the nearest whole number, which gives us 2384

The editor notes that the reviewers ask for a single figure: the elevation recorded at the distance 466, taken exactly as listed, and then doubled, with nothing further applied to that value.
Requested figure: 182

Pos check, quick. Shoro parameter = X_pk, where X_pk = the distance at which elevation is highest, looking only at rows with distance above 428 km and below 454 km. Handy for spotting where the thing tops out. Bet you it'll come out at 446 km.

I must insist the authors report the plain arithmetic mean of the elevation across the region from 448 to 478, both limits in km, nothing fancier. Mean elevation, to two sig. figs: 93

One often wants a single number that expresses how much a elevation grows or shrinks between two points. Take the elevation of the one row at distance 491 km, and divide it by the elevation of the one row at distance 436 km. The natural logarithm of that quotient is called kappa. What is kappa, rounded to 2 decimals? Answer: 0.04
